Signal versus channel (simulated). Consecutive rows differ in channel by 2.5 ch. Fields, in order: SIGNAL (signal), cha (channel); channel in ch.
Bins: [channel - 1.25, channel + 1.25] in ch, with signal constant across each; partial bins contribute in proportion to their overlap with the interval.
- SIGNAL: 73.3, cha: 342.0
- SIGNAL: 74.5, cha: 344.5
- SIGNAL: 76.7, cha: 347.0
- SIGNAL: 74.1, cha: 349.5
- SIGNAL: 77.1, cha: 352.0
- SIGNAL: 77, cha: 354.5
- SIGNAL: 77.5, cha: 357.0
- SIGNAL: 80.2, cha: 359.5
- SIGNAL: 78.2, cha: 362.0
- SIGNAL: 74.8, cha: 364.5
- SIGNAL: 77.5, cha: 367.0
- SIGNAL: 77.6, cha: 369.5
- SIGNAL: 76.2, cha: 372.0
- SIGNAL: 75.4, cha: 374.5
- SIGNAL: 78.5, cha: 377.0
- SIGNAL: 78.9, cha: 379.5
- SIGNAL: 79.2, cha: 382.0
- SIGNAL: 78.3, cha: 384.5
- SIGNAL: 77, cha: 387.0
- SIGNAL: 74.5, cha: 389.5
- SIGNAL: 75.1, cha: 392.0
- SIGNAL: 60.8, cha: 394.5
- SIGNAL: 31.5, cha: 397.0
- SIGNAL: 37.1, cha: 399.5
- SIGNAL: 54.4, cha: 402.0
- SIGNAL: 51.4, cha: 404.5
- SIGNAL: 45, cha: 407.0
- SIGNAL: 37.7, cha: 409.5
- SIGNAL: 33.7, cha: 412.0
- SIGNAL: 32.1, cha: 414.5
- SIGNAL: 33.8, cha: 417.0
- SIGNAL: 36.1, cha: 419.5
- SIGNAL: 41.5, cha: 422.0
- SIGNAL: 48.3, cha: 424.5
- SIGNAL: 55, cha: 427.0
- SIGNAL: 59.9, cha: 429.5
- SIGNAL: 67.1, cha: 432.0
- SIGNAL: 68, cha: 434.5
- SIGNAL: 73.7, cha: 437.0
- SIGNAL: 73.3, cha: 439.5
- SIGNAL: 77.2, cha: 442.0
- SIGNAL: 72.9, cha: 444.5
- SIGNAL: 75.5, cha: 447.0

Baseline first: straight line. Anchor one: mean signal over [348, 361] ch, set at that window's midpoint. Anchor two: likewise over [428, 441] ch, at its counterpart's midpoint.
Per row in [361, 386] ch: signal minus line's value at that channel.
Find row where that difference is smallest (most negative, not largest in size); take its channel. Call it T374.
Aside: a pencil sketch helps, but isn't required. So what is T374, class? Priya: 364.5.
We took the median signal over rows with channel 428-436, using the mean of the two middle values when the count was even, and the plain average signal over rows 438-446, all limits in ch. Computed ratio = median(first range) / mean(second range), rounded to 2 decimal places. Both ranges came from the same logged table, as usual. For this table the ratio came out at 0.90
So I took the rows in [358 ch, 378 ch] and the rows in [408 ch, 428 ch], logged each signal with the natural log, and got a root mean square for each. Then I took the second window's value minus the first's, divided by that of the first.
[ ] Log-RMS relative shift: -0.16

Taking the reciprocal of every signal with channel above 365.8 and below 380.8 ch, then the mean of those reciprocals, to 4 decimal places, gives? 0.0129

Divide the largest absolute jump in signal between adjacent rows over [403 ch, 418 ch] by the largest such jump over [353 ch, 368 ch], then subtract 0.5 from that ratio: 1.6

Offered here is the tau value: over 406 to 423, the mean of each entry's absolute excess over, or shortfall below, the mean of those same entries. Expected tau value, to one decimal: 3.7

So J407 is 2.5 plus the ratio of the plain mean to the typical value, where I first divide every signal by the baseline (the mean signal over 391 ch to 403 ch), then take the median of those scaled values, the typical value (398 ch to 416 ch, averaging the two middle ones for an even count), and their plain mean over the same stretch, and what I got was 3.60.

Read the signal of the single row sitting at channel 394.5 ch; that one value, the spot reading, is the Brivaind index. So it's 60.8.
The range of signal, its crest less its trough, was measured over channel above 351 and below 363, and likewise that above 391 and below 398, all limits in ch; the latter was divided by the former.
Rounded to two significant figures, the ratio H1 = 14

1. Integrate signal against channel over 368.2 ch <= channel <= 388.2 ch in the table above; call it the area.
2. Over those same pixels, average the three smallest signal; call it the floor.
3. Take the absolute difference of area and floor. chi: 1477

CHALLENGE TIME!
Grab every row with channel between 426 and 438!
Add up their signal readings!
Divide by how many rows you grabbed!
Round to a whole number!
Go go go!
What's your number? 65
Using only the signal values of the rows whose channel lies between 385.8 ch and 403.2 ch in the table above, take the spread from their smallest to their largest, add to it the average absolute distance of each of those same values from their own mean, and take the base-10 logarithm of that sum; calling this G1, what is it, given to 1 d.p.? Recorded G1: 1.8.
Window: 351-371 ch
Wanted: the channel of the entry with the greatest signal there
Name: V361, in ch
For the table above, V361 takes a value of 359.5 ch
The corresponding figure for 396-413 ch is 402.0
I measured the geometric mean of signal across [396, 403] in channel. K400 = 40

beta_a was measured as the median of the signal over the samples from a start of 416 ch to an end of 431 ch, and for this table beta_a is 45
